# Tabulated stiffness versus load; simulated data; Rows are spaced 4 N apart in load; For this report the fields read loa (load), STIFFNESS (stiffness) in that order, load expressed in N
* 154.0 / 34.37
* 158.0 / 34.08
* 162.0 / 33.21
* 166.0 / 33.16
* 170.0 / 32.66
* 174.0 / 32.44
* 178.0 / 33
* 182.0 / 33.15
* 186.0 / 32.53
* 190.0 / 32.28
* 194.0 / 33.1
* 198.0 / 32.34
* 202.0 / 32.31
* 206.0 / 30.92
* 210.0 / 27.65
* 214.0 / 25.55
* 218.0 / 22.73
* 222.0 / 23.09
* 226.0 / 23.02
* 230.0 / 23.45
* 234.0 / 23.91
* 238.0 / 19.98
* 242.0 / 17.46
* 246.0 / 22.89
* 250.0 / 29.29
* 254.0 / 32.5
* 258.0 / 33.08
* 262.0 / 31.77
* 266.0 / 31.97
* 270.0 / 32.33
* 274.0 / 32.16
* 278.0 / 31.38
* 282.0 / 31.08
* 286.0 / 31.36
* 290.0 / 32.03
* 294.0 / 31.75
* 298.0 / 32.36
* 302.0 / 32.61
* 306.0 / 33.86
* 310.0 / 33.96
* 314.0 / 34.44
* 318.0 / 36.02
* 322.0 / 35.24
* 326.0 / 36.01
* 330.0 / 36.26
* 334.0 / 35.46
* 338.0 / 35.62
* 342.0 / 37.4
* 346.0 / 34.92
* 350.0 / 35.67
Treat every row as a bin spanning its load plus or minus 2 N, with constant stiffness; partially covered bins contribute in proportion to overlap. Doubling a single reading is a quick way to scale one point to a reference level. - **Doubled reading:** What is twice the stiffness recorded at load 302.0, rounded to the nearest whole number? 65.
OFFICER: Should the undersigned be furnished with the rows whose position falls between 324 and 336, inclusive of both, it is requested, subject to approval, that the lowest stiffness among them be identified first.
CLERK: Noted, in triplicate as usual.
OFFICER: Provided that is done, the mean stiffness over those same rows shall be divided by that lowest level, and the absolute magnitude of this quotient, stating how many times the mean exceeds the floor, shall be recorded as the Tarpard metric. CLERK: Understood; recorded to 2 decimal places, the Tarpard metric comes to 1.01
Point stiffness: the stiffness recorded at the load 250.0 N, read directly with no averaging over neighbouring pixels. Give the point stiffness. 29.29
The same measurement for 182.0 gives 33.15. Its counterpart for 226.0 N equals 23.02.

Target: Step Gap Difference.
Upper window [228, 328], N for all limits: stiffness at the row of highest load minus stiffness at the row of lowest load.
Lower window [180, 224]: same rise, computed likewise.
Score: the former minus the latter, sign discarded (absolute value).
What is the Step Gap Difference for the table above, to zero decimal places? 23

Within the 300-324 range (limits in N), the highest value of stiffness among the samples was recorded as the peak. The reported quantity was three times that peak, 108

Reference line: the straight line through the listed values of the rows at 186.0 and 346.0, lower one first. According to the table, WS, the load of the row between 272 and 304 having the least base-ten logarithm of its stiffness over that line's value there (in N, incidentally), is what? 282.0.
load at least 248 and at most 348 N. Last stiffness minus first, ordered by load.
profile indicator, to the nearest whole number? 6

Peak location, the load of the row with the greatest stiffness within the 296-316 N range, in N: 314.0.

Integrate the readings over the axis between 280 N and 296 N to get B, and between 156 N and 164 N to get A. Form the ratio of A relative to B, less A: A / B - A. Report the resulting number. -269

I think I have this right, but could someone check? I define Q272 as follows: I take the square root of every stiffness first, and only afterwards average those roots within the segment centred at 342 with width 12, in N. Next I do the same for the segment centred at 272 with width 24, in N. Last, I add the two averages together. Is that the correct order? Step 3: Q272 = 11.6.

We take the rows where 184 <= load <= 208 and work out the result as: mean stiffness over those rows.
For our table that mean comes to 32.2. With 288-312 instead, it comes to 32.8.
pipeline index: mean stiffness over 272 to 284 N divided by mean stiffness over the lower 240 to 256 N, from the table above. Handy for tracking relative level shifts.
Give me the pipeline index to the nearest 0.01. 1.24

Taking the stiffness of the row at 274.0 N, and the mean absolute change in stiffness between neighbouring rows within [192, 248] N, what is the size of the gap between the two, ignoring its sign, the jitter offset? 30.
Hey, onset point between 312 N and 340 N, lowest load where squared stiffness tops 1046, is 314.0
